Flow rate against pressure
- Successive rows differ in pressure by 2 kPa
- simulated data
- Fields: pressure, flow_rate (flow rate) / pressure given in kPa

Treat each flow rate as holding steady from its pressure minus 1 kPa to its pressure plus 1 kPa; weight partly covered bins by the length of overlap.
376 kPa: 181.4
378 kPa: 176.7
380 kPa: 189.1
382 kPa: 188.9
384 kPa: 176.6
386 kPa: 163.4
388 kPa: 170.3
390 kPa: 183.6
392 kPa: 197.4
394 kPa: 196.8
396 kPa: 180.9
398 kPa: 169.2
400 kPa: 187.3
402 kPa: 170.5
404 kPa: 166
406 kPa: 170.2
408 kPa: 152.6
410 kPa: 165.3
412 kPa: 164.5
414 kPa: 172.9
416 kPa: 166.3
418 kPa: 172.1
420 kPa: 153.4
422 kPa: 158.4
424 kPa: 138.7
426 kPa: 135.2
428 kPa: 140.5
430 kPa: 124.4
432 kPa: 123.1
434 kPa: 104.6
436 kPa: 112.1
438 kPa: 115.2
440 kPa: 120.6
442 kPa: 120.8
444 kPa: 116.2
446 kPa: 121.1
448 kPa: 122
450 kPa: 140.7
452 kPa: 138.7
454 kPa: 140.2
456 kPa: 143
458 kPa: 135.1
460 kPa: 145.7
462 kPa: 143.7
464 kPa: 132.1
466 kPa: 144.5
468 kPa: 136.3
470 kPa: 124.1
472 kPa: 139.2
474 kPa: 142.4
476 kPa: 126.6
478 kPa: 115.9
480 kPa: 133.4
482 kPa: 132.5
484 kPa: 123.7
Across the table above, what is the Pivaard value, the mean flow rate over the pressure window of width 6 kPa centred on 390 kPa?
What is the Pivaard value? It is 184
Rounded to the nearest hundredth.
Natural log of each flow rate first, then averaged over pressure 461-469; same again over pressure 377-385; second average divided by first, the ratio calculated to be 1.06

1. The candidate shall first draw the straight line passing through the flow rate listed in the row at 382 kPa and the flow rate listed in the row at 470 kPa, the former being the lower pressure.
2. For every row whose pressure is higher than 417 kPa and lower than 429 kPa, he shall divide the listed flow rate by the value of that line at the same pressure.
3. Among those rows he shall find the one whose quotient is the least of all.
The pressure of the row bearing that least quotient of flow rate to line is 426 kPa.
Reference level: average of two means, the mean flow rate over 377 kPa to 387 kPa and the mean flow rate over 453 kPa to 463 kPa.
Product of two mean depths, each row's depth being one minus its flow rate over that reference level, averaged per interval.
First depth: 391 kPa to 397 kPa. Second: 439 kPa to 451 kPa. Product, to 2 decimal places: -0.04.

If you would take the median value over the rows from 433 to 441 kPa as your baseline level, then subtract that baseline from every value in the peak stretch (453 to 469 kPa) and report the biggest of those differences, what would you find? 32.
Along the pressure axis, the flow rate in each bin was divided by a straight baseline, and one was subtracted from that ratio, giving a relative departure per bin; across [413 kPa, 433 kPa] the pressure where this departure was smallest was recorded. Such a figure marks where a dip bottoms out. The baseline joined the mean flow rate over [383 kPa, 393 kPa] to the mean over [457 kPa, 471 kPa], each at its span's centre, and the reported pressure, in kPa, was 432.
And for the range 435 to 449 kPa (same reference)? 436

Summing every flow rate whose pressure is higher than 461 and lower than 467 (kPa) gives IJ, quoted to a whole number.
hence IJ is 420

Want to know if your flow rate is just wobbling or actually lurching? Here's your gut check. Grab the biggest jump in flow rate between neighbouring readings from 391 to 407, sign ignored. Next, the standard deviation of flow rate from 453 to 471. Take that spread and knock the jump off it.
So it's -11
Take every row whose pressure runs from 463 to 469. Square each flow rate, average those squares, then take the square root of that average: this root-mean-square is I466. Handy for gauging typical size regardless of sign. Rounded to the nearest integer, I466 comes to 138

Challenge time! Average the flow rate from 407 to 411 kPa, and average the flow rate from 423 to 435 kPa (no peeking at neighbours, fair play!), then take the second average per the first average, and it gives 0.80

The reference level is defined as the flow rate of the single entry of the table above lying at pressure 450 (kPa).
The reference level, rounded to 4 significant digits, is 140.7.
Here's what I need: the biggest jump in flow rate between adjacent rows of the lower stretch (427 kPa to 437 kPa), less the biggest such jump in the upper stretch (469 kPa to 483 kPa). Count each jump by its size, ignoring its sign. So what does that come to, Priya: 1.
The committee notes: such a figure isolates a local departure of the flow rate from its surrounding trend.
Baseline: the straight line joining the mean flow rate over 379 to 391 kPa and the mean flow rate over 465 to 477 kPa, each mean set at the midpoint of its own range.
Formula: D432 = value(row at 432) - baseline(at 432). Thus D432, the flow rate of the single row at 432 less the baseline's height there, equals -32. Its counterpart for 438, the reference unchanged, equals -37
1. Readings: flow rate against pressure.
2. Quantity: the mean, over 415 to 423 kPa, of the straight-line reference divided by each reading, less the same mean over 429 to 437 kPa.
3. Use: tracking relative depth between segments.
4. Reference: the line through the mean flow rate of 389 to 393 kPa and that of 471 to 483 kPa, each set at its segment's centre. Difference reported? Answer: -0.34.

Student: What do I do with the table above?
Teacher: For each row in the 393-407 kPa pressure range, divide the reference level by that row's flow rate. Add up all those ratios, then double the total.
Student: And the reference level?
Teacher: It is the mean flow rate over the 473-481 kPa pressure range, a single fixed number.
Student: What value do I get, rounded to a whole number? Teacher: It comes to 10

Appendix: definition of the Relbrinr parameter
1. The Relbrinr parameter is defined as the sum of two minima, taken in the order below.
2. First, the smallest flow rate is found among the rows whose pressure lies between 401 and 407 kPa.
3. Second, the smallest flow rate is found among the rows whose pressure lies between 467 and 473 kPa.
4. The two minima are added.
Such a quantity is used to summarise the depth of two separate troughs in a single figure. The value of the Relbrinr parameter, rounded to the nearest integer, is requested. 290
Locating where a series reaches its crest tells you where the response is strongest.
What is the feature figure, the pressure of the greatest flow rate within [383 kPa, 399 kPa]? 392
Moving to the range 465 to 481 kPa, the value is 466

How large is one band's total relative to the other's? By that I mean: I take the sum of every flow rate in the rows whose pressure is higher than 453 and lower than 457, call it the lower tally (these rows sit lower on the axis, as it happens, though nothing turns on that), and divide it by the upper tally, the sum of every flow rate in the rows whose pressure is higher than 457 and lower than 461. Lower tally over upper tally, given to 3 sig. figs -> 1.01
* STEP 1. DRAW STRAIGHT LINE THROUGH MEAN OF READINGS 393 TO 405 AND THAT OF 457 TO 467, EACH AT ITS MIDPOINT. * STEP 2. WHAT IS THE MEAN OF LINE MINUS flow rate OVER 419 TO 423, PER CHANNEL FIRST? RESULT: 9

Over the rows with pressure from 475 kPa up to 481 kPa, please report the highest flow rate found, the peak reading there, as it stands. 133.4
